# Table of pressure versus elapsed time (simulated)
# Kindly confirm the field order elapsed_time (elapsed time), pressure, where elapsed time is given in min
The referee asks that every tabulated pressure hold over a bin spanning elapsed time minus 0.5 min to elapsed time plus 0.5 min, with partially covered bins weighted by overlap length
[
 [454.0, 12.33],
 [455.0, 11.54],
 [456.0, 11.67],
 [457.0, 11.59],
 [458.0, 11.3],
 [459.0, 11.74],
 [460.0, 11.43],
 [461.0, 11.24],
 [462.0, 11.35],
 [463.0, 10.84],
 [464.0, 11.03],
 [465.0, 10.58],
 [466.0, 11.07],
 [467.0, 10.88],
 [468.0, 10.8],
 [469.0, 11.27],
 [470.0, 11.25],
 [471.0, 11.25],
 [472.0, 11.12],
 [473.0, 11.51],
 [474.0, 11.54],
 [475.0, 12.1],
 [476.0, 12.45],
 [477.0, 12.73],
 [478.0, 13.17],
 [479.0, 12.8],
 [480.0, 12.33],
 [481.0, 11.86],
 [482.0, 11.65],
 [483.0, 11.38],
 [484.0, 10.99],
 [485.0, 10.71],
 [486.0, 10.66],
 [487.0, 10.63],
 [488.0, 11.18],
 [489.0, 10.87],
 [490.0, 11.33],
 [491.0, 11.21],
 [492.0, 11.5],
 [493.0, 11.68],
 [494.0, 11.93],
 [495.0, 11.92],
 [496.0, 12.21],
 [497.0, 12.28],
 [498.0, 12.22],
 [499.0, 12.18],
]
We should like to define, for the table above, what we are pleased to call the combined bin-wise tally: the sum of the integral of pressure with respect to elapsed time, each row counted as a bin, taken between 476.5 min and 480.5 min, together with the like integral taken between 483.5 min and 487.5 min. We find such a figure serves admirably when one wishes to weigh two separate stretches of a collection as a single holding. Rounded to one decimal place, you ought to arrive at 94.0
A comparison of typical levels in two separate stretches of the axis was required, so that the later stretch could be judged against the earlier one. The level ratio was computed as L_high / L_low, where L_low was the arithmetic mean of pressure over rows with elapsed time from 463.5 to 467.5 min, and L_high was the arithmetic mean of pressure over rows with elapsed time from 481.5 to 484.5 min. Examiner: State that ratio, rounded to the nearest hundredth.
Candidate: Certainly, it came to 1.04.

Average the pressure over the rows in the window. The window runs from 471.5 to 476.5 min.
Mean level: 11.7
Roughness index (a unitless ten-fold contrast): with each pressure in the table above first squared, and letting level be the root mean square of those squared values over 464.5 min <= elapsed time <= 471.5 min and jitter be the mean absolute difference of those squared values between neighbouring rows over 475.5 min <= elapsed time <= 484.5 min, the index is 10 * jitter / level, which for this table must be 0.73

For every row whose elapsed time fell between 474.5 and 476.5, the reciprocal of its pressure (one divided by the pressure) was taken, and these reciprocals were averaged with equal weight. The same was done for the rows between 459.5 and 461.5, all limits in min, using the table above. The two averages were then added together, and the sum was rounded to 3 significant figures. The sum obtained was 0.170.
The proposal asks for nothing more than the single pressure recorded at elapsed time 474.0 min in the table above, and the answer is 11.54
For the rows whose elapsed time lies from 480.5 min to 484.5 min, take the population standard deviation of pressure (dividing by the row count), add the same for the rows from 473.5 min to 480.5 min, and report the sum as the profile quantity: 0.82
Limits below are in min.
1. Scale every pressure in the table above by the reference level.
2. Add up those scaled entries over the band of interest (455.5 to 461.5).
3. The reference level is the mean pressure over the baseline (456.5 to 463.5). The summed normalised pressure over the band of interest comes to 6.07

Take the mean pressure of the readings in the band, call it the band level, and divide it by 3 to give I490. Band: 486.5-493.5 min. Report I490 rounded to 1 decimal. 3.7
